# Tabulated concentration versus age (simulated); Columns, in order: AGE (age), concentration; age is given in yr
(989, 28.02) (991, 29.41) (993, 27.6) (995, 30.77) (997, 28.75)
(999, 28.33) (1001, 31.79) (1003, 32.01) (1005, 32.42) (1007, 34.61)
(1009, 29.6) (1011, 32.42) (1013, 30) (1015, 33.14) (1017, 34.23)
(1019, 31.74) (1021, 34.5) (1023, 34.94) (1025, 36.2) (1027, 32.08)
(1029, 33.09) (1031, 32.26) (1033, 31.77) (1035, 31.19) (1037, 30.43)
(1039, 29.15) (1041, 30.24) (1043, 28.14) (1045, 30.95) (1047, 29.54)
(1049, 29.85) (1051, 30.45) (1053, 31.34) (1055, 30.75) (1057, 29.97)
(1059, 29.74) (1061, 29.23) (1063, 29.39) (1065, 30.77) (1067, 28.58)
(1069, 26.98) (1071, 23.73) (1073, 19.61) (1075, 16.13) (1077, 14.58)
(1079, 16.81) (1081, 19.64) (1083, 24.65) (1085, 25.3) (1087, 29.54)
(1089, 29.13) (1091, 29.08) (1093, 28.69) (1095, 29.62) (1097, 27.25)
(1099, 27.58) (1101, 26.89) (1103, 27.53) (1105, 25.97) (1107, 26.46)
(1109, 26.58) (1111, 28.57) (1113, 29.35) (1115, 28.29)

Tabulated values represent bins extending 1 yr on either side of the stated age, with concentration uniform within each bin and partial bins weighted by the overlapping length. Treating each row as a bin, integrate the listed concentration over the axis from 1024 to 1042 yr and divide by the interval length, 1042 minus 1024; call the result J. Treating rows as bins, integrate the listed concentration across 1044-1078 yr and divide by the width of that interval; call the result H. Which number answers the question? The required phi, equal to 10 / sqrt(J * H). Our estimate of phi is 0.340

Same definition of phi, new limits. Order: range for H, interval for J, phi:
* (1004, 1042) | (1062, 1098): 0.352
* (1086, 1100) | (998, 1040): 0.329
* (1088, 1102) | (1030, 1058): 0.341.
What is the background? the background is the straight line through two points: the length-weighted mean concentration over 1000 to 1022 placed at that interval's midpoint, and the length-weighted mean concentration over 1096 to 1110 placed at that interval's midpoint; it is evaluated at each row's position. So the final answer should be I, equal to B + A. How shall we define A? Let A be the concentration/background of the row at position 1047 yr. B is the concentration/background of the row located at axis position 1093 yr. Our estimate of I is 2.02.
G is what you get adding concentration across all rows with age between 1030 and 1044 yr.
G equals 213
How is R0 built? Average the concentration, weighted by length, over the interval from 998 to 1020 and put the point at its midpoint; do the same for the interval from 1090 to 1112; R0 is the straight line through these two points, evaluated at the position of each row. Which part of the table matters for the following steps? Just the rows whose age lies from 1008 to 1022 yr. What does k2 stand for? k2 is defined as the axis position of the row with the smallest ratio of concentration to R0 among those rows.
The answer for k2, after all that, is 1009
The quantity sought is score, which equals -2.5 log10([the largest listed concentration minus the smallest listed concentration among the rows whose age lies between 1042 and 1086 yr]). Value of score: -3.1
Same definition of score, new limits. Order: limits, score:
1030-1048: -1.5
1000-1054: -2.3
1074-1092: -2.9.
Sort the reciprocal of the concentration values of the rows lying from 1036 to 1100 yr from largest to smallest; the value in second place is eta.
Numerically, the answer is 0.062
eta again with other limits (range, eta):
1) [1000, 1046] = 0.034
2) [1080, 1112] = 0.041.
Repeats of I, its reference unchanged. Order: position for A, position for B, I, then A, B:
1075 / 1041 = 1.55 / 0.56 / 0.99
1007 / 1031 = 2.09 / 1.06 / 1.03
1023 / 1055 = 2.14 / 1.10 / 1.03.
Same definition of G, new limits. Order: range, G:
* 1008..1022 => 226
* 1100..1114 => 191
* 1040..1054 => 211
